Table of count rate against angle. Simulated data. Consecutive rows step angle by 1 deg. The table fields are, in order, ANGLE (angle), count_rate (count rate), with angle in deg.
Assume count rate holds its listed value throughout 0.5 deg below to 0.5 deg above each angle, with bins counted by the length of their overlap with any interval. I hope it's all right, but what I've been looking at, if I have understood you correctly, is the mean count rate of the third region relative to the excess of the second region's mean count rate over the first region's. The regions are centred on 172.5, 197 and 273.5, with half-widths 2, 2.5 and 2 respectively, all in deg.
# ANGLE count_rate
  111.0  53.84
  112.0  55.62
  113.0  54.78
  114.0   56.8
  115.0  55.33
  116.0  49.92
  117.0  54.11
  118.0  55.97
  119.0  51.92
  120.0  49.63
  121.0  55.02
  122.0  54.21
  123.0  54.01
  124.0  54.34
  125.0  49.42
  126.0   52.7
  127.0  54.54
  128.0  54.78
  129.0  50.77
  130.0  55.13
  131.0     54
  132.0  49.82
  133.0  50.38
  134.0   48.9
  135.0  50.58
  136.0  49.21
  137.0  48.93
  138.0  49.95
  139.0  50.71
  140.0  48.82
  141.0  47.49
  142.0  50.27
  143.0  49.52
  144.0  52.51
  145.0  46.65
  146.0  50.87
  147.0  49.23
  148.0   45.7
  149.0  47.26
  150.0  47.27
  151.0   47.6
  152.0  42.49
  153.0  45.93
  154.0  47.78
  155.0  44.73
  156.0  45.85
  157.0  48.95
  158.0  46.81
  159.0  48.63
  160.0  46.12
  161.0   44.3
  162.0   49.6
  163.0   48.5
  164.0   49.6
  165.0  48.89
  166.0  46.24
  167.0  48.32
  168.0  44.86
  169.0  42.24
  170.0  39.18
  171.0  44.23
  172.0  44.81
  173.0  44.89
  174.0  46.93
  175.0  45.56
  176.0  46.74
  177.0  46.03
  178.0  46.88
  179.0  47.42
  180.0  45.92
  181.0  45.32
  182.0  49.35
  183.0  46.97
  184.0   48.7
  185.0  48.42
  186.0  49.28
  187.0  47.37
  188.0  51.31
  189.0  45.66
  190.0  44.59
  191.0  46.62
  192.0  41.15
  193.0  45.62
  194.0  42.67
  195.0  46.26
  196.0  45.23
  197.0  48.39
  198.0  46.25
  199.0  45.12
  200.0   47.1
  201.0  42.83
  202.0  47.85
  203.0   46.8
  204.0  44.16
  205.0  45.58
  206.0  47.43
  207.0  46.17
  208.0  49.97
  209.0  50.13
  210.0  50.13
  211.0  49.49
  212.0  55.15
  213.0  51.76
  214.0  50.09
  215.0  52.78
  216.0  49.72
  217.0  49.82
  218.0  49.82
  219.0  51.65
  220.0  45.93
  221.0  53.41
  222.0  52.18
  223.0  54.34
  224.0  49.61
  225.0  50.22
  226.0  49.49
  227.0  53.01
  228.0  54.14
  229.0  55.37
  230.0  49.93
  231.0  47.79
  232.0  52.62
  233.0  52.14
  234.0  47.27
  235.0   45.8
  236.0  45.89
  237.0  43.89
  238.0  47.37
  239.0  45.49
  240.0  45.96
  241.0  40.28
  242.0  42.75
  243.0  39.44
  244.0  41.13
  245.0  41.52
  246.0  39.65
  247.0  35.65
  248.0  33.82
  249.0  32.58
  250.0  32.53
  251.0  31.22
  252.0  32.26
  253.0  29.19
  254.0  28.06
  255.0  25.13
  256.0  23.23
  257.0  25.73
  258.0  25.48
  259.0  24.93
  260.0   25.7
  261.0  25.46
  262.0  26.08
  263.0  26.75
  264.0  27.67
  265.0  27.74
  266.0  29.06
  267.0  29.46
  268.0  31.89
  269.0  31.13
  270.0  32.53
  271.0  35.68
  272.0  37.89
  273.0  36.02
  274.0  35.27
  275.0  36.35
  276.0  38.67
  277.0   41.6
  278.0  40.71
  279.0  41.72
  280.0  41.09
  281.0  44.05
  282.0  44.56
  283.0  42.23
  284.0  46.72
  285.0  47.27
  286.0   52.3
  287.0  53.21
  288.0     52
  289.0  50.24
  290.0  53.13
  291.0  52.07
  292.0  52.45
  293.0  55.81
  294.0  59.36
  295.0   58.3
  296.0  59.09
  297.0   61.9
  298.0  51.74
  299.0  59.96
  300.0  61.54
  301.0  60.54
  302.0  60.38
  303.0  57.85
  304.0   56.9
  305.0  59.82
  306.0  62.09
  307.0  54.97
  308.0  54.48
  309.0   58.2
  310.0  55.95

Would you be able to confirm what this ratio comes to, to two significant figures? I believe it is 35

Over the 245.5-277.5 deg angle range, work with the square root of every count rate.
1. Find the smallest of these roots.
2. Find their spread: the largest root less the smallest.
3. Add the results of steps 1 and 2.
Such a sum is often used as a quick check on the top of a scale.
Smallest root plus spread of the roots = 6.4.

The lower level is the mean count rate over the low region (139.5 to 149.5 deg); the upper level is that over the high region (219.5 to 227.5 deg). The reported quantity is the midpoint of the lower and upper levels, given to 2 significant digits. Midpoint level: 50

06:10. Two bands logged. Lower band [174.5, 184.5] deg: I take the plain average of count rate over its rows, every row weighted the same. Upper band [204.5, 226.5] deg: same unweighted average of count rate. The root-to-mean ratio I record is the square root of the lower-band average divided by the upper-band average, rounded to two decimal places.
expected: 0.14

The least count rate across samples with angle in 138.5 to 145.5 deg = 46.65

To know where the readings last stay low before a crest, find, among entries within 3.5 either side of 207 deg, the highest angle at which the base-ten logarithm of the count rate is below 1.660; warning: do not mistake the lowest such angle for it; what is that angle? 205.0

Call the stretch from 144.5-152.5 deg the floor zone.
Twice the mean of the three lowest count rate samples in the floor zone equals 90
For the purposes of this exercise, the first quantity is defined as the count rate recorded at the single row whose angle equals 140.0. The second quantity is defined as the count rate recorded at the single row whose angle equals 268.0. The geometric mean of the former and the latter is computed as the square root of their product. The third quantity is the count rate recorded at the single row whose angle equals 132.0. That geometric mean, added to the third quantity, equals 89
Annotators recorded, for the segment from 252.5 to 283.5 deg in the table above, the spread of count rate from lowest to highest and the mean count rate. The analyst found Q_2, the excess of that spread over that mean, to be -11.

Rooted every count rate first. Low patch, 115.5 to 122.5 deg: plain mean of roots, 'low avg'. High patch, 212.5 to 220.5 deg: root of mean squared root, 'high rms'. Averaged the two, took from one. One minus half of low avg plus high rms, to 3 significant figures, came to -6.18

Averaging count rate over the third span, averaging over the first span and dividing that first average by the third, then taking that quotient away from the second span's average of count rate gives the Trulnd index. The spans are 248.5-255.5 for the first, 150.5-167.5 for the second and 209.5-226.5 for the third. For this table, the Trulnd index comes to 46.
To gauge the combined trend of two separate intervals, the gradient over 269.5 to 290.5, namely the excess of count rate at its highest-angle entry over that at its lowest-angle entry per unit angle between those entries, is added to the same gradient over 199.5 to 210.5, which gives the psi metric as 1.3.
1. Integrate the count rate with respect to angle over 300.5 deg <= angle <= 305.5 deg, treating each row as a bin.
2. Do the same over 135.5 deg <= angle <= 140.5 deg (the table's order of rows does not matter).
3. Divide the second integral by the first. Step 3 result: 0.84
